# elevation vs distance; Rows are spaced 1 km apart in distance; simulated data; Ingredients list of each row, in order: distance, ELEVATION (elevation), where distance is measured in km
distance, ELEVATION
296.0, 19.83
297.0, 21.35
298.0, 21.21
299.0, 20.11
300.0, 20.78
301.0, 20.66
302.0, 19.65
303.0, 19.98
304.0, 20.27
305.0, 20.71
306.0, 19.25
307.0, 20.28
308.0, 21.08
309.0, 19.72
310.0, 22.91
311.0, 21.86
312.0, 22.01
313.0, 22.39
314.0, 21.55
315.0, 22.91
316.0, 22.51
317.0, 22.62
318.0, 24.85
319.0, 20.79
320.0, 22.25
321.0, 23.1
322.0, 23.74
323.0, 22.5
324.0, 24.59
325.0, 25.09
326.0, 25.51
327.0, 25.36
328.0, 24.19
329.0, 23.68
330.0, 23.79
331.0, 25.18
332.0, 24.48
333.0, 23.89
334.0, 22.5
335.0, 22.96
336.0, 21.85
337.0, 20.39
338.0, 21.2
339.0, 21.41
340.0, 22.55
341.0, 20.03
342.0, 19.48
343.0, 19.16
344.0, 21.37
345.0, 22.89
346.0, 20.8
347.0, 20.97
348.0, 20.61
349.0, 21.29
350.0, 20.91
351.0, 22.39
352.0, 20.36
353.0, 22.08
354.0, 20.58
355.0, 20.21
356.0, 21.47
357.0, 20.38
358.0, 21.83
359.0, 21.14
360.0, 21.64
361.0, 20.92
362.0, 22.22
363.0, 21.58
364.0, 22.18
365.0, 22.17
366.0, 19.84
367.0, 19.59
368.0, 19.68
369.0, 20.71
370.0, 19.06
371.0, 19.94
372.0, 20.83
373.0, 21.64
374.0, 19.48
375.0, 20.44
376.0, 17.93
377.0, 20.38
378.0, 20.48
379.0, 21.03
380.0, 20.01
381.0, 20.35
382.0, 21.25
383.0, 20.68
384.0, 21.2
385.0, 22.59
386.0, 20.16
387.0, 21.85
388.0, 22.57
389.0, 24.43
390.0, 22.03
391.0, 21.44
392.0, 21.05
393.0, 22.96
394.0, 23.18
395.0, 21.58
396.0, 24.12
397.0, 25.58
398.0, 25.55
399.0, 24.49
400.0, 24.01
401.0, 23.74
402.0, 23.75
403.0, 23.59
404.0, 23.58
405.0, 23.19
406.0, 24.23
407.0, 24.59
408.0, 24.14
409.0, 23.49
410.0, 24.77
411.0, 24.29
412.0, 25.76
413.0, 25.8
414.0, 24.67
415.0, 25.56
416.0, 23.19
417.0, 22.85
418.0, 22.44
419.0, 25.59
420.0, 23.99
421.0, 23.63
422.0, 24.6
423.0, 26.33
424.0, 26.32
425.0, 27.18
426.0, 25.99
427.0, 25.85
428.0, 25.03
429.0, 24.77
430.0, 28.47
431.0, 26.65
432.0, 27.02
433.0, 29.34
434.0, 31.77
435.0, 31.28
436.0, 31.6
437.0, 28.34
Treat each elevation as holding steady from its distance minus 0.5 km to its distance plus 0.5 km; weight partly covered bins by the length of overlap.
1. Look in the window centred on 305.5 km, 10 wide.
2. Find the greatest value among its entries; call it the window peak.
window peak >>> 22.91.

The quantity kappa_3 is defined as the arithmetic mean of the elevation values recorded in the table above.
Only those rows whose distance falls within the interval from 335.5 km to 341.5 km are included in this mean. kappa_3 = 21.2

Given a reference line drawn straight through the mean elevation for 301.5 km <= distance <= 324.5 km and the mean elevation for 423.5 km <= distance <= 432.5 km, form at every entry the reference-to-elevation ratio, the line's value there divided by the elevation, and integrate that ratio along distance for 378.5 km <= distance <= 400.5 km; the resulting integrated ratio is 24.5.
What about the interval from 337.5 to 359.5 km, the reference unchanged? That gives 24.3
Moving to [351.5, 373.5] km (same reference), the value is 25.1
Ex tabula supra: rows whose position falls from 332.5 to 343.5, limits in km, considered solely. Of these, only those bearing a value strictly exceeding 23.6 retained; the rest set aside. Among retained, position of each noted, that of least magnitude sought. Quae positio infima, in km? 333.0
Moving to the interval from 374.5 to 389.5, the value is 389.0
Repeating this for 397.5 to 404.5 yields 398.0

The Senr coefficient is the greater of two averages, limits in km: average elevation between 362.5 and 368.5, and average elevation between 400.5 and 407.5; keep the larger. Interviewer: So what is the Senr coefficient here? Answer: 23.8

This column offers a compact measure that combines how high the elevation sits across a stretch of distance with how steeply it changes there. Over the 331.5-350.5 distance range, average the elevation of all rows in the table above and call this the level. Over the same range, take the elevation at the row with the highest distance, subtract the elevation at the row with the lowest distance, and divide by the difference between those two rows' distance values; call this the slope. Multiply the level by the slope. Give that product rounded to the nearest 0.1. -4.3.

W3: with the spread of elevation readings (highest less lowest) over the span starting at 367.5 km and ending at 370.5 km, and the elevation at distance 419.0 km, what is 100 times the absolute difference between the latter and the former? 2394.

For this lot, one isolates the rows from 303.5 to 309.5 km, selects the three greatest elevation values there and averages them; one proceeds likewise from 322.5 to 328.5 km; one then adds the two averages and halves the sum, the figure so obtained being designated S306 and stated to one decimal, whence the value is 23.0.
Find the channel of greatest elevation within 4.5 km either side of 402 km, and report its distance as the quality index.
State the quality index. 398.0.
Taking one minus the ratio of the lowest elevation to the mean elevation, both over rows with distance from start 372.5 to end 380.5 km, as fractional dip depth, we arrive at 0.111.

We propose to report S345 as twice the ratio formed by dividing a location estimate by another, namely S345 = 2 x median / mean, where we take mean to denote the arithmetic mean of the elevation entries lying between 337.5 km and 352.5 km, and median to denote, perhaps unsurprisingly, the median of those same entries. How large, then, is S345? 1.99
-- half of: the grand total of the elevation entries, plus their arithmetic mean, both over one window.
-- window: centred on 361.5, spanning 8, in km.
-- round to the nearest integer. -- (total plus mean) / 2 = 98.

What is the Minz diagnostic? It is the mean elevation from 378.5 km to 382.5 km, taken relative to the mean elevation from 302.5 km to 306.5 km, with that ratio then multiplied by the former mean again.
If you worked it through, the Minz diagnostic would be 21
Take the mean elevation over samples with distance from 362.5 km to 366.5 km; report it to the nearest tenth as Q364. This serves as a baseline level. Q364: 21.4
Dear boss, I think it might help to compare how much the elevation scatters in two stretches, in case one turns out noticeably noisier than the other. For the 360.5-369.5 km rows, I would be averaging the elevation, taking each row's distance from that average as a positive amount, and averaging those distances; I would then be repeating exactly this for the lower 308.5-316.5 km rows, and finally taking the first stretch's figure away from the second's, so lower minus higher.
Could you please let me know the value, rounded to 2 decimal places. -0.23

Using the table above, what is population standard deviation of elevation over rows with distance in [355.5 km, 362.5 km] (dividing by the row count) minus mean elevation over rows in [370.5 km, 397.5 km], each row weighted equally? -20.9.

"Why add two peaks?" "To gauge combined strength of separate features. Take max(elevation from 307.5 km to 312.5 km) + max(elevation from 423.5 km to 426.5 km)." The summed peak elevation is 50.1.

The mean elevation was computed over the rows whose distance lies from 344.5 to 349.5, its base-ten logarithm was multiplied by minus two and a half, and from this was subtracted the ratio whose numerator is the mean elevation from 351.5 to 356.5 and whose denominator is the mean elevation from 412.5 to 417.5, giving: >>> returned -4.18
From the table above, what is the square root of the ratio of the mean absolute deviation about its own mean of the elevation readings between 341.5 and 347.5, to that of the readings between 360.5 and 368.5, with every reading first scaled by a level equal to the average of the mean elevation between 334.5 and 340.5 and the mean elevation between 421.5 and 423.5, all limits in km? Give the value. 0.98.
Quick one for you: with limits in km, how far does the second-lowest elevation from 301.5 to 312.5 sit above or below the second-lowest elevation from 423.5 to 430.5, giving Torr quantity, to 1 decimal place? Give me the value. -5.4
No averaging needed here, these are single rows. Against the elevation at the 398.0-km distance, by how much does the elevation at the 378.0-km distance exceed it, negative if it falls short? -5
